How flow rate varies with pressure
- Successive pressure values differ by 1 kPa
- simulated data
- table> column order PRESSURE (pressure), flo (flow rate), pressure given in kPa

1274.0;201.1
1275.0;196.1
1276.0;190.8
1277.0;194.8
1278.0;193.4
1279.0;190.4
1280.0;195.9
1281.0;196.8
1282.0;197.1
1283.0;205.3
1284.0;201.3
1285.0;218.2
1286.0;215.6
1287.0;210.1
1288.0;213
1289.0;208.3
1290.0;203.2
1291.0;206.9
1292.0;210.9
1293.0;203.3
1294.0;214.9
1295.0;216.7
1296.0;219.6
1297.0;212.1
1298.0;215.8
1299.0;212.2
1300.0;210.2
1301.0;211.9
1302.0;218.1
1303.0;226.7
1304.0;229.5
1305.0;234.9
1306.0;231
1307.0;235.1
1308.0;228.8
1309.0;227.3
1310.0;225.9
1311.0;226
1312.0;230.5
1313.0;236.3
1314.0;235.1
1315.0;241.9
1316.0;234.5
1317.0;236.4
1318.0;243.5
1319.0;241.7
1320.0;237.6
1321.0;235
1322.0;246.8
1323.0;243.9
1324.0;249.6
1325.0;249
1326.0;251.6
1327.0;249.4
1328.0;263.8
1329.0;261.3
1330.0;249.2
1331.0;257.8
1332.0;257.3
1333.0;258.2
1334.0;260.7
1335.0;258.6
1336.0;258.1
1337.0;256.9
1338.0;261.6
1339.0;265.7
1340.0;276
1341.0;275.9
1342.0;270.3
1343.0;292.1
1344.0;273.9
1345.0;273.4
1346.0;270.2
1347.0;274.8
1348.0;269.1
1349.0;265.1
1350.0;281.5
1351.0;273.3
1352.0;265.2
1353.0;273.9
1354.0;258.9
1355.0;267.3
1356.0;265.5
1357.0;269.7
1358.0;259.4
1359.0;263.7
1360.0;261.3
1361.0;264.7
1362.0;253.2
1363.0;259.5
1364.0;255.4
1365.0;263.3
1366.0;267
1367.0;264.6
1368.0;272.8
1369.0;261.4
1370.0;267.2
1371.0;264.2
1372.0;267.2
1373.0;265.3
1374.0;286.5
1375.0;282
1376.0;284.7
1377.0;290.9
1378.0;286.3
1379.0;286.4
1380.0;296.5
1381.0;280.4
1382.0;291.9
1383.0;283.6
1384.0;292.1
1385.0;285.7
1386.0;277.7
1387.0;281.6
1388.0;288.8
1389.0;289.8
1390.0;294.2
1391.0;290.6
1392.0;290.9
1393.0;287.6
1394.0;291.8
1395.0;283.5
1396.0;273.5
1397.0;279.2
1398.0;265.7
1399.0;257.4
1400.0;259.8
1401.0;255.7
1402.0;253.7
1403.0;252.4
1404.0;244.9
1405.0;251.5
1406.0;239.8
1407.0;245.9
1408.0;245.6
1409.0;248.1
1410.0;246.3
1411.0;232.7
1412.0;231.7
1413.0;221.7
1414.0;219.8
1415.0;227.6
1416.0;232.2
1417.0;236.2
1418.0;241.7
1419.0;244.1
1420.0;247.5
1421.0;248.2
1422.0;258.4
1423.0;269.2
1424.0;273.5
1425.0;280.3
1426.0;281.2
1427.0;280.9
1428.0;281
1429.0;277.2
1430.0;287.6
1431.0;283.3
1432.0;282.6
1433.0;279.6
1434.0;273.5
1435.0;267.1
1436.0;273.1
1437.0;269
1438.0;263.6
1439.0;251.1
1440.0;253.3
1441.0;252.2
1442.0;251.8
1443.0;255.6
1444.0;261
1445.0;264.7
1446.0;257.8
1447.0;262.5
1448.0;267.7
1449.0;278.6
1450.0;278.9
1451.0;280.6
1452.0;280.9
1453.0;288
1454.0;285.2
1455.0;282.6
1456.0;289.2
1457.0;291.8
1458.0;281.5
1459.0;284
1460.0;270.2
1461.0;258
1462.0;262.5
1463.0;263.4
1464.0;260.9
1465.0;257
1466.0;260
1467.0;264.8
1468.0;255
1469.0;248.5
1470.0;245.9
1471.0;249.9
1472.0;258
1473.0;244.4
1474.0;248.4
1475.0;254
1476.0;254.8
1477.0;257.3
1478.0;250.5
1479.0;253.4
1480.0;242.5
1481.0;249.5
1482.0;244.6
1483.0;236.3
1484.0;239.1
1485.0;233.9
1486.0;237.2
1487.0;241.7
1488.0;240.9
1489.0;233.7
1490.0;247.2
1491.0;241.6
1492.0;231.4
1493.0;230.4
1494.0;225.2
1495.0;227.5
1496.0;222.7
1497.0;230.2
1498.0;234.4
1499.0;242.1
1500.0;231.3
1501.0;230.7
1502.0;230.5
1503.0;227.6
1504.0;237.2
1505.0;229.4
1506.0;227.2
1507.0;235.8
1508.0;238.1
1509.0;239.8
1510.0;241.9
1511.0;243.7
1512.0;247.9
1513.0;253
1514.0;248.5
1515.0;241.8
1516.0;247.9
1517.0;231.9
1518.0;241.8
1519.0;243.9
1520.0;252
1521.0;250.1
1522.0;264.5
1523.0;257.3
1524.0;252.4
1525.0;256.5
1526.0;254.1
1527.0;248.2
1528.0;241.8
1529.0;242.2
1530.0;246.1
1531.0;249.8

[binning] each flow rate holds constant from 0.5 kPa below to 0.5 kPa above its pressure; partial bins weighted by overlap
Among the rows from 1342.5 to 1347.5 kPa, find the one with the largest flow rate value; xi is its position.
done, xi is 1343.0 kPa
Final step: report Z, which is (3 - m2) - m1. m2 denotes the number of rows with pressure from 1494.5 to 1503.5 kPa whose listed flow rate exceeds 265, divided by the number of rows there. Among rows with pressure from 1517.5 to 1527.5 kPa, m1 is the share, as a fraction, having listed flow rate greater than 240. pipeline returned 2.0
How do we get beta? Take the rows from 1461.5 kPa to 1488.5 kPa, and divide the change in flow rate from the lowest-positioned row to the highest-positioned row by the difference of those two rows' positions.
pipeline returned -0.8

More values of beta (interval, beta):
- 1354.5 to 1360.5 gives -1.2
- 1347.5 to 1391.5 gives 0.5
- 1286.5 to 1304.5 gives 1.1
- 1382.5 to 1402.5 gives -1.6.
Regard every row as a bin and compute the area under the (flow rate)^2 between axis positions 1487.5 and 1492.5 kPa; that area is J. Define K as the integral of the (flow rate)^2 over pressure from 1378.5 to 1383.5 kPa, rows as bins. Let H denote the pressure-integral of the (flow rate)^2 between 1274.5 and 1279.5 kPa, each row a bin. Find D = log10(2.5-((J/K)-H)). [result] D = 5.27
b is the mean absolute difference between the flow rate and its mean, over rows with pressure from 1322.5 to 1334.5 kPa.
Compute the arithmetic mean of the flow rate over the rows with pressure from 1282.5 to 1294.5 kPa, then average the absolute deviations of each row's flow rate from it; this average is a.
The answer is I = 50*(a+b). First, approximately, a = 4.5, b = 6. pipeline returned 503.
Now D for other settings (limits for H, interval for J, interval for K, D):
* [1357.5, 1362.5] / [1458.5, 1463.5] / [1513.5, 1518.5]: 5.53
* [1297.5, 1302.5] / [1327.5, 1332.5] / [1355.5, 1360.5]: 5.36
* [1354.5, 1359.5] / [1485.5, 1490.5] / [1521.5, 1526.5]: 5.55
